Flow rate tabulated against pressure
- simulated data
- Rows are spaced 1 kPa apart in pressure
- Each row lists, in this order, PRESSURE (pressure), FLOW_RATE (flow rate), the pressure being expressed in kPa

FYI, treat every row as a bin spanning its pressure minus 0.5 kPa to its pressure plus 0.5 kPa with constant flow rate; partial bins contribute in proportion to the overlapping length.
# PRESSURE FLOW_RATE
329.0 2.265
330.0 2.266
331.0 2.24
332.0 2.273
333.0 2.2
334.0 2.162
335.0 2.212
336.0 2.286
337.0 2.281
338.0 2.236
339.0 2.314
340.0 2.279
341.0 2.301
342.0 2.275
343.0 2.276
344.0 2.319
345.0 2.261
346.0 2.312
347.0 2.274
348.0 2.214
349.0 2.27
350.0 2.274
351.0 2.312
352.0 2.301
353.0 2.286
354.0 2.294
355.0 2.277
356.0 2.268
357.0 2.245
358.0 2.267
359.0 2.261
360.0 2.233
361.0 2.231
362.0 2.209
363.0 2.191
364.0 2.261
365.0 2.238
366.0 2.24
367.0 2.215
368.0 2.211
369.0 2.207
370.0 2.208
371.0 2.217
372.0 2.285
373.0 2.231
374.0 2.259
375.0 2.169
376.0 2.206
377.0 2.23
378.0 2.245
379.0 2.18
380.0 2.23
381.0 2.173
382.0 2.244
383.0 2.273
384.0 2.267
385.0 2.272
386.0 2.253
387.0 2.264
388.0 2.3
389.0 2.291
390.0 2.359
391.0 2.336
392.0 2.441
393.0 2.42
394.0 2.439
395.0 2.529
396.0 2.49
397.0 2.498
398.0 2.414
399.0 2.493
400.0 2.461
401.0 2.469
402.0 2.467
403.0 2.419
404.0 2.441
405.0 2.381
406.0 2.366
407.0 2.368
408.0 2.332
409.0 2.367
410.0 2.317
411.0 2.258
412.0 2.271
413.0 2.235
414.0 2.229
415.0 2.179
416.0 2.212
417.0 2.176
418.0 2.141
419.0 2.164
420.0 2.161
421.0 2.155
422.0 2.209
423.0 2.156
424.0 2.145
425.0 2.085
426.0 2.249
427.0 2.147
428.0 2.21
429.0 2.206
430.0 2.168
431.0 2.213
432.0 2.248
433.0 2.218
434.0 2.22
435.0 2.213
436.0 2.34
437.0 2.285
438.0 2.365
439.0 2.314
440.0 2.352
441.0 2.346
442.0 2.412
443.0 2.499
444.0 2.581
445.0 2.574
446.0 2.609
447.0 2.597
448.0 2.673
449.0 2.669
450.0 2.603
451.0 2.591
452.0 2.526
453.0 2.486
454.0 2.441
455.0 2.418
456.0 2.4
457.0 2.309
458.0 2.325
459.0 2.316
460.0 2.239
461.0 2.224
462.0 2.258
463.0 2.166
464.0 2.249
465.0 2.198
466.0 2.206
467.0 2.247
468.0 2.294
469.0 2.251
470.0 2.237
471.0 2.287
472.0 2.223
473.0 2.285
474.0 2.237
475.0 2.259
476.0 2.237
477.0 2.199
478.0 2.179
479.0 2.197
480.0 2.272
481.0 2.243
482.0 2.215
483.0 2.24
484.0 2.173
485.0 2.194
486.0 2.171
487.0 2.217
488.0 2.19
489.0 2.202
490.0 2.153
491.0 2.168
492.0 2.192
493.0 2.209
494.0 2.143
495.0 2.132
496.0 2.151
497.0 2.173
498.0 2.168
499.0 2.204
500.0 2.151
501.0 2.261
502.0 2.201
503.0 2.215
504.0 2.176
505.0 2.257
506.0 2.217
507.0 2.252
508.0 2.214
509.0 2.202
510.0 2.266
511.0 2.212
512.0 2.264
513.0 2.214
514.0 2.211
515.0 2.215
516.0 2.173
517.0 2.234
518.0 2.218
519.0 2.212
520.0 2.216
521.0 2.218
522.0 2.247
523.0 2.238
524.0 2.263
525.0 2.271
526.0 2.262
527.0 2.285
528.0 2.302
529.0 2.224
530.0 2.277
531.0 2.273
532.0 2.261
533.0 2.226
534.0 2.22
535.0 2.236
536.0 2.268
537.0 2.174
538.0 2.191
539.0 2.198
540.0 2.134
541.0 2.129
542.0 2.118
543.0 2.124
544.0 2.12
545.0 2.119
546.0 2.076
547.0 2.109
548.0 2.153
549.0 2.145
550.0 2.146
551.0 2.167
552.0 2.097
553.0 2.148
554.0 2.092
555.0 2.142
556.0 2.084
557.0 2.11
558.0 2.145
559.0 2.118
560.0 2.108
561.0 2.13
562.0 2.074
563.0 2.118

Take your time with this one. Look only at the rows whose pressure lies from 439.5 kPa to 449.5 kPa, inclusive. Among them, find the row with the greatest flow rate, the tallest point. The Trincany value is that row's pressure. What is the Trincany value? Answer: 448.0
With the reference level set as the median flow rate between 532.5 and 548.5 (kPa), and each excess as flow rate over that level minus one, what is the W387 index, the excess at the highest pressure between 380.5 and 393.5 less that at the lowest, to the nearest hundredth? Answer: 0.12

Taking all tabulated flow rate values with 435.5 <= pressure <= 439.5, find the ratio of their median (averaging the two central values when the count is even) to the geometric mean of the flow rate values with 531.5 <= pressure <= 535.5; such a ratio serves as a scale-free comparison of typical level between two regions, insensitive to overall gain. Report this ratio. 1.04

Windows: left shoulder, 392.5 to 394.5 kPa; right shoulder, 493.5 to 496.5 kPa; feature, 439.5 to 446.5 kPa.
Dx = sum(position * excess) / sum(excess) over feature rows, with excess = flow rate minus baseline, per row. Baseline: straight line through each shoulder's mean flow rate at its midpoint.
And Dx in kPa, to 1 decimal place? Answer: 444.1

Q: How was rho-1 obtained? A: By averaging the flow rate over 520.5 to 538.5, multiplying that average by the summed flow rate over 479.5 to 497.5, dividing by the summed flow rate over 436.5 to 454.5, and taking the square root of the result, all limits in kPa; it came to 1.40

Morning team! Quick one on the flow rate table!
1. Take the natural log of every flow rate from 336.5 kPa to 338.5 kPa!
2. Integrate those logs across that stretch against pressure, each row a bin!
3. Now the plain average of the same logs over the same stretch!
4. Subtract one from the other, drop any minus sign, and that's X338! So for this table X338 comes 0.815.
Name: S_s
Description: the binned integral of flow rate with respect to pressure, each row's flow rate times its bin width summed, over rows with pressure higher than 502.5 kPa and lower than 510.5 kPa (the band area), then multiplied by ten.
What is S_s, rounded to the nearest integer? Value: 178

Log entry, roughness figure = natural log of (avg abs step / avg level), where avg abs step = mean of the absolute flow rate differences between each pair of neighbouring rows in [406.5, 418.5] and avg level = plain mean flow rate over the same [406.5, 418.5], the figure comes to -4.16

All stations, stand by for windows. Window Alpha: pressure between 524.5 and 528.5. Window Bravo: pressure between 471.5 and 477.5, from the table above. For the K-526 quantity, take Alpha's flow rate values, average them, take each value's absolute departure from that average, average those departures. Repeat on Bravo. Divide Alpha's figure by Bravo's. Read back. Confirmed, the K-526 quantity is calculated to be 0.63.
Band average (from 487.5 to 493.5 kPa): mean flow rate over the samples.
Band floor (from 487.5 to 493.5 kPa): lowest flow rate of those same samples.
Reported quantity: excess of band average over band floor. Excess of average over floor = 0.033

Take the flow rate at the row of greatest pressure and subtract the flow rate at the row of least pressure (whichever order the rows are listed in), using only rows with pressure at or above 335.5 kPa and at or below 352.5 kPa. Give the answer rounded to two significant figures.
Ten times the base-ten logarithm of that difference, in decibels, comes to -18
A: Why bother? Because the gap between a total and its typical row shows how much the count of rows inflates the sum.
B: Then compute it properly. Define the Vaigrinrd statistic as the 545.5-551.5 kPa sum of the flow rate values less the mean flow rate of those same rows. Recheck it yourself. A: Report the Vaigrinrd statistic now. 10.7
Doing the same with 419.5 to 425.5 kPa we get 10.8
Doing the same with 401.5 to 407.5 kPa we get 12.0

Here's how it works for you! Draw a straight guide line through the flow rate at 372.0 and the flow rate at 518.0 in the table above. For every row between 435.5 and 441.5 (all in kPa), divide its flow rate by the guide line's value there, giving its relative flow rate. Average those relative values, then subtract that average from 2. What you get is 0.96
